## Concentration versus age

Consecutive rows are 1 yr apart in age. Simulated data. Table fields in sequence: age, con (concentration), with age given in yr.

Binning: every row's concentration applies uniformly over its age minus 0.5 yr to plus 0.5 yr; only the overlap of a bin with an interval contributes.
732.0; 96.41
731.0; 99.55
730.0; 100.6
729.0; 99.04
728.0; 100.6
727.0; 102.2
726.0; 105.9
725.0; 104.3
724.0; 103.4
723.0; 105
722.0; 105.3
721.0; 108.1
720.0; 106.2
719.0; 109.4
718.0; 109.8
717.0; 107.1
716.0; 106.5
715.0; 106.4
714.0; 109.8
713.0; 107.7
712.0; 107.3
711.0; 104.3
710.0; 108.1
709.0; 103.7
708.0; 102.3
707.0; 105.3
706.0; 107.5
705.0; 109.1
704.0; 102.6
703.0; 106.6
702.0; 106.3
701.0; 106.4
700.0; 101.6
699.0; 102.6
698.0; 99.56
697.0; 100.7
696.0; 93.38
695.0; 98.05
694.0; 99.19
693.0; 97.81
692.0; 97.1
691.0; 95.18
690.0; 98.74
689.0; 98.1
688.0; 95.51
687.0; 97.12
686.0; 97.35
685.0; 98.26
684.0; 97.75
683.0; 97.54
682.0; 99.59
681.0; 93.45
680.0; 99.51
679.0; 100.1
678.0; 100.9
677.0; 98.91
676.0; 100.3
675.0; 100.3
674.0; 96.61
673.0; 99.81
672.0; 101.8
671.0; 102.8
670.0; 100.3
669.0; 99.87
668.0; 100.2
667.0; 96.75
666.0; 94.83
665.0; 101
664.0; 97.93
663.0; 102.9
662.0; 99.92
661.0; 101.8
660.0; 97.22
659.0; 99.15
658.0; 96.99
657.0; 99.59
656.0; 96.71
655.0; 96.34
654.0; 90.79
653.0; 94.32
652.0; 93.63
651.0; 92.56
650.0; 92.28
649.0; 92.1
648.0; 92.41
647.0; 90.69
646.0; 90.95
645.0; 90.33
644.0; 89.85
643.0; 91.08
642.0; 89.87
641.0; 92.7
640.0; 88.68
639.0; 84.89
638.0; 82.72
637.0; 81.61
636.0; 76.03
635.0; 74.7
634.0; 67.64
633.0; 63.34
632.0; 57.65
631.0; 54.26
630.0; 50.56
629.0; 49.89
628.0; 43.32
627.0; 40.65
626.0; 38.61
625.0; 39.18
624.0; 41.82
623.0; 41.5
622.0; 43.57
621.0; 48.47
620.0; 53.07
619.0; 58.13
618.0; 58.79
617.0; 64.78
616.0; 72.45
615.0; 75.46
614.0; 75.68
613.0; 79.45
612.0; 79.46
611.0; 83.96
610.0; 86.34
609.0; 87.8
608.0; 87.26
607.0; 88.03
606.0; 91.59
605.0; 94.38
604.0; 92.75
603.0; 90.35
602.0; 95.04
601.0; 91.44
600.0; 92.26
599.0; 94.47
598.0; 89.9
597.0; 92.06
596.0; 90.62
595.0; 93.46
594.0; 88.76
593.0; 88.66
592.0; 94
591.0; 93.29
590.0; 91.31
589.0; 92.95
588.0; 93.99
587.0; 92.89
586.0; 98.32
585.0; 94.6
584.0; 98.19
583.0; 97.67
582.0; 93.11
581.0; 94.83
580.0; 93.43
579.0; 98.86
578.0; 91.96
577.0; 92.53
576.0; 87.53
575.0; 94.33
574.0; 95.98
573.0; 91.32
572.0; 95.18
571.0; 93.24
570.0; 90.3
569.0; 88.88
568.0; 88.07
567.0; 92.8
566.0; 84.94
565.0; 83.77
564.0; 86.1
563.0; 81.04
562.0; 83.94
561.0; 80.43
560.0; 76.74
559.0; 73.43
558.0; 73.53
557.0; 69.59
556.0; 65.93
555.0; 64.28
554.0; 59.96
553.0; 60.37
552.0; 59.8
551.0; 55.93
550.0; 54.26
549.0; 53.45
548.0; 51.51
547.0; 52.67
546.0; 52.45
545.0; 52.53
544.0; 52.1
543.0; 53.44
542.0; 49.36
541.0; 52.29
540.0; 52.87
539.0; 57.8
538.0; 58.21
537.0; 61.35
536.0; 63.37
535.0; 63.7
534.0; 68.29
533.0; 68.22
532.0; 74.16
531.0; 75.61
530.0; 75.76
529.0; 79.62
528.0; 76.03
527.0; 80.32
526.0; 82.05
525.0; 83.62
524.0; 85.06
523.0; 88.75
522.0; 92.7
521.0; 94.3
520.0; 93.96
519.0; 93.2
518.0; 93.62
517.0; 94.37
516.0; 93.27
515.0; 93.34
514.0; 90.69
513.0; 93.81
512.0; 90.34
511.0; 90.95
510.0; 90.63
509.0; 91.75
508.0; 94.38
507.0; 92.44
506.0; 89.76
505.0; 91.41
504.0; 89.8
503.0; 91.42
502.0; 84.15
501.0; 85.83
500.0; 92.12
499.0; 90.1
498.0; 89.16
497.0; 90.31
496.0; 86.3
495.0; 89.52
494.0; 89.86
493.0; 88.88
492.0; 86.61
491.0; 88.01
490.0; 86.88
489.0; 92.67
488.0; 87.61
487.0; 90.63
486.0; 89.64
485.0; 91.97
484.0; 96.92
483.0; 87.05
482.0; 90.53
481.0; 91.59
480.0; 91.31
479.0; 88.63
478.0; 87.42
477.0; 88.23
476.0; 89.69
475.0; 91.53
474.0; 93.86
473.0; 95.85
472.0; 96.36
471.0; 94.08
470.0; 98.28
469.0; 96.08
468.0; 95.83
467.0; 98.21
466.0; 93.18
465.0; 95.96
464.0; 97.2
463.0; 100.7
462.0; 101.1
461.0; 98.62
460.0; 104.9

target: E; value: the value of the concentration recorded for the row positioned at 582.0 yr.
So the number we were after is 93.11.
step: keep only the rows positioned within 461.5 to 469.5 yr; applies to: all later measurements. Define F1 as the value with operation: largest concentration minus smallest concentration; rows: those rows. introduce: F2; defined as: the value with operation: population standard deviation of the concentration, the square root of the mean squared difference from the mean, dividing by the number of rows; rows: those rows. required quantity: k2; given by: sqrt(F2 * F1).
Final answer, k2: 4.4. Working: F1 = 8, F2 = 2.5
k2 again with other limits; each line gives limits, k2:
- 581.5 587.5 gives 3.6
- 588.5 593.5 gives 3.2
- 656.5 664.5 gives 3.4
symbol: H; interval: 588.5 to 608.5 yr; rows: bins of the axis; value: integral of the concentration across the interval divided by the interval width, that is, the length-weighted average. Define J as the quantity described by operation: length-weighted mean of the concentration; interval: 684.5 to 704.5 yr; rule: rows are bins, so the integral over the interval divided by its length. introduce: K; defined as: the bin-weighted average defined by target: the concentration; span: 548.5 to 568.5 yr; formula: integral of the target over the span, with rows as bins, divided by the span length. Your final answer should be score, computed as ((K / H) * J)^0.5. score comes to 8.9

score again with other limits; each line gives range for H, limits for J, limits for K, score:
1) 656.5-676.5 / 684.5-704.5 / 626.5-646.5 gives 8.6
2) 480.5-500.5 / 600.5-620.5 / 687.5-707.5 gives 9.5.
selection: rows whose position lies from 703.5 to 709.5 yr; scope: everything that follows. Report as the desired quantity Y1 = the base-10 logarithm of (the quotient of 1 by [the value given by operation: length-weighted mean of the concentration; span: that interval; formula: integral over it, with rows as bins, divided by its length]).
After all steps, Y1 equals -2.02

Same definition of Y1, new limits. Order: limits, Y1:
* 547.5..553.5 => -1.75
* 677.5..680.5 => -2.00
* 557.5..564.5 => -1.90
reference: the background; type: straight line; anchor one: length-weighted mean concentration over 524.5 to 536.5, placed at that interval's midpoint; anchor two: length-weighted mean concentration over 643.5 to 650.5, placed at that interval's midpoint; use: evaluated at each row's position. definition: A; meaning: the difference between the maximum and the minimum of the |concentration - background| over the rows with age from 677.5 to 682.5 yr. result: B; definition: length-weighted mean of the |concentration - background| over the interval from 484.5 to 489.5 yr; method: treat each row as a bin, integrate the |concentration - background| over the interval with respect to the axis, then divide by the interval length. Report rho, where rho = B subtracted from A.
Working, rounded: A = 2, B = 23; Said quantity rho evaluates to -20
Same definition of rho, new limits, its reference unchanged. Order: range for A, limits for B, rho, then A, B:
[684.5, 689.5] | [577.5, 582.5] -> -11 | 2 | 13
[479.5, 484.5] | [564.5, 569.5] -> 2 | 10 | 8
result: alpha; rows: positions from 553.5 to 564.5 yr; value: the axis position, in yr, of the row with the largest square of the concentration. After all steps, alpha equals 564.0 yr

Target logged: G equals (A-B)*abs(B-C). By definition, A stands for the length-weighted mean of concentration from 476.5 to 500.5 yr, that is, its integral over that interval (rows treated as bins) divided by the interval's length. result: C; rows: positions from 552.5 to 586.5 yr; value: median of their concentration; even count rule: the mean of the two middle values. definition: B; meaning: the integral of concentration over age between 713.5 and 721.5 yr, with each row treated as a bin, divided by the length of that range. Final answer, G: -334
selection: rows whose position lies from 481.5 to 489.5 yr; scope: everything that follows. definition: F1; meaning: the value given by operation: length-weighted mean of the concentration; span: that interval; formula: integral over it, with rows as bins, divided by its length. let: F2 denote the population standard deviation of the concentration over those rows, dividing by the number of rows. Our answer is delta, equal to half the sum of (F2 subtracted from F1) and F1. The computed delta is 89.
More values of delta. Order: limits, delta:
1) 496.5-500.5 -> 90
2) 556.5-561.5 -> 73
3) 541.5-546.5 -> 51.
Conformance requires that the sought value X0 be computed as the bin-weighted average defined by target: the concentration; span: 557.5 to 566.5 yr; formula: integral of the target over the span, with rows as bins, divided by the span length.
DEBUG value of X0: 80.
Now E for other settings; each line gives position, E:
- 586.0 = 98.32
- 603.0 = 90.35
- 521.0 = 94.3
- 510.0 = 90.63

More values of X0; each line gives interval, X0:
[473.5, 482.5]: 90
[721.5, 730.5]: 103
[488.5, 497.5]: 89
